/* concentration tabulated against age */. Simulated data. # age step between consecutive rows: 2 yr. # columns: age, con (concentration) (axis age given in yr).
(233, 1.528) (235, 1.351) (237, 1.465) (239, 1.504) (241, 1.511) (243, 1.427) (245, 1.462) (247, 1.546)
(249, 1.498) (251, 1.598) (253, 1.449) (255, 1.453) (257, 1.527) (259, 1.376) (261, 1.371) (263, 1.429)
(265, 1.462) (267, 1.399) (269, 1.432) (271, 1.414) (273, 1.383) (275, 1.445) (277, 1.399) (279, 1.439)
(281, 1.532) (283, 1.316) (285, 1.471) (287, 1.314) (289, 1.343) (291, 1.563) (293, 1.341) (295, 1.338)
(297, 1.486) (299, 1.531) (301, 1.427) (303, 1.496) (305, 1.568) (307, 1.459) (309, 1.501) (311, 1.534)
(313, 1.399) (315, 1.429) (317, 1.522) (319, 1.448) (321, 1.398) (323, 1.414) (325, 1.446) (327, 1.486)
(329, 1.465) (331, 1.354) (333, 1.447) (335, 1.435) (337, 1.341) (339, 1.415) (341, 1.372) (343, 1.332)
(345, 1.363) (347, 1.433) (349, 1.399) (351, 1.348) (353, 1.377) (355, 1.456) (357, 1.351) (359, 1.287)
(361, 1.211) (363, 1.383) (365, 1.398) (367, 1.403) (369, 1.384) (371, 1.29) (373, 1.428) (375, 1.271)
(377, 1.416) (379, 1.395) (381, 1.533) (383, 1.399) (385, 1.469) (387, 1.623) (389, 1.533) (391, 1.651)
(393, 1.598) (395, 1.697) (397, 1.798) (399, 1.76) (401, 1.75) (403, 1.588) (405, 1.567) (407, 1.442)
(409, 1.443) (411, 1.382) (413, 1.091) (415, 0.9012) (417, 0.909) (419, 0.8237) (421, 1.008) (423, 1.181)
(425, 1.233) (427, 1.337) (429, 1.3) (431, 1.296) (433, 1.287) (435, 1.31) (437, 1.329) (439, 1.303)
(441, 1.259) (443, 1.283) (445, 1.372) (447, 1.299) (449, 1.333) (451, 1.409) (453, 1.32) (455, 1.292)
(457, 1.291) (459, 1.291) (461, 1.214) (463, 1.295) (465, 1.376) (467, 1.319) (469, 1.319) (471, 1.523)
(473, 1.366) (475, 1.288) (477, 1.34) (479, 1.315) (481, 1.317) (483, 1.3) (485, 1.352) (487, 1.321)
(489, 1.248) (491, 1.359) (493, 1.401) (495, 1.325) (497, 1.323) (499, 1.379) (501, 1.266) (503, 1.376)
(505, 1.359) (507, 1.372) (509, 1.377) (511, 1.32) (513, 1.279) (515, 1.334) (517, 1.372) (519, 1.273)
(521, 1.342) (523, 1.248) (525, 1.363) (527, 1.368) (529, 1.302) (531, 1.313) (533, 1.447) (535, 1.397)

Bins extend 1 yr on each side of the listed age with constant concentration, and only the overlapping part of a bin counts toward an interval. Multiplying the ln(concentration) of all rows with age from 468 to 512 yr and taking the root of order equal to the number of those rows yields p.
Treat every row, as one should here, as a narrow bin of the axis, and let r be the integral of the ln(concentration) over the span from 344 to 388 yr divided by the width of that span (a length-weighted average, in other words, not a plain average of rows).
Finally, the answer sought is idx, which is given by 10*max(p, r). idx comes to 3.3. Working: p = 0.29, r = 0.33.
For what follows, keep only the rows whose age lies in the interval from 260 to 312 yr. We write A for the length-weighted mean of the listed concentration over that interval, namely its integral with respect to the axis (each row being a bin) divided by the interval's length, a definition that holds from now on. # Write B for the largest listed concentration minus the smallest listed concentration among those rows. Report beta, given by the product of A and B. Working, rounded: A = 1.44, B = 0.25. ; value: 0.37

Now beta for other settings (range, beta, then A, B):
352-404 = 0.87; 1.48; 0.59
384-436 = 1.35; 1.38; 0.97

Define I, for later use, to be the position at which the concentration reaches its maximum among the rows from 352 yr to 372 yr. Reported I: 355 yr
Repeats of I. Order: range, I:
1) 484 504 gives 493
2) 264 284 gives 281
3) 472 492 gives 473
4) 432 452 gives 451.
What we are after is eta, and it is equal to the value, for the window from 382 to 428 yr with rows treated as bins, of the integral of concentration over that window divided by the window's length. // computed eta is 1.40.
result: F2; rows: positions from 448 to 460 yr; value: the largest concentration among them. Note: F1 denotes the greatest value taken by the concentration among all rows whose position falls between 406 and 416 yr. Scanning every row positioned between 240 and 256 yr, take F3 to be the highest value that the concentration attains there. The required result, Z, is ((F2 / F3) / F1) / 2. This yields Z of 0.31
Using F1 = 1.443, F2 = 1.409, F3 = 1.598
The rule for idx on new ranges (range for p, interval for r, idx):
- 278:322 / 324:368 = 3.6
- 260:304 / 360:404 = 4.0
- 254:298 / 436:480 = 3.5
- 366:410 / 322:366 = 4.0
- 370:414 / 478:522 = 3.8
